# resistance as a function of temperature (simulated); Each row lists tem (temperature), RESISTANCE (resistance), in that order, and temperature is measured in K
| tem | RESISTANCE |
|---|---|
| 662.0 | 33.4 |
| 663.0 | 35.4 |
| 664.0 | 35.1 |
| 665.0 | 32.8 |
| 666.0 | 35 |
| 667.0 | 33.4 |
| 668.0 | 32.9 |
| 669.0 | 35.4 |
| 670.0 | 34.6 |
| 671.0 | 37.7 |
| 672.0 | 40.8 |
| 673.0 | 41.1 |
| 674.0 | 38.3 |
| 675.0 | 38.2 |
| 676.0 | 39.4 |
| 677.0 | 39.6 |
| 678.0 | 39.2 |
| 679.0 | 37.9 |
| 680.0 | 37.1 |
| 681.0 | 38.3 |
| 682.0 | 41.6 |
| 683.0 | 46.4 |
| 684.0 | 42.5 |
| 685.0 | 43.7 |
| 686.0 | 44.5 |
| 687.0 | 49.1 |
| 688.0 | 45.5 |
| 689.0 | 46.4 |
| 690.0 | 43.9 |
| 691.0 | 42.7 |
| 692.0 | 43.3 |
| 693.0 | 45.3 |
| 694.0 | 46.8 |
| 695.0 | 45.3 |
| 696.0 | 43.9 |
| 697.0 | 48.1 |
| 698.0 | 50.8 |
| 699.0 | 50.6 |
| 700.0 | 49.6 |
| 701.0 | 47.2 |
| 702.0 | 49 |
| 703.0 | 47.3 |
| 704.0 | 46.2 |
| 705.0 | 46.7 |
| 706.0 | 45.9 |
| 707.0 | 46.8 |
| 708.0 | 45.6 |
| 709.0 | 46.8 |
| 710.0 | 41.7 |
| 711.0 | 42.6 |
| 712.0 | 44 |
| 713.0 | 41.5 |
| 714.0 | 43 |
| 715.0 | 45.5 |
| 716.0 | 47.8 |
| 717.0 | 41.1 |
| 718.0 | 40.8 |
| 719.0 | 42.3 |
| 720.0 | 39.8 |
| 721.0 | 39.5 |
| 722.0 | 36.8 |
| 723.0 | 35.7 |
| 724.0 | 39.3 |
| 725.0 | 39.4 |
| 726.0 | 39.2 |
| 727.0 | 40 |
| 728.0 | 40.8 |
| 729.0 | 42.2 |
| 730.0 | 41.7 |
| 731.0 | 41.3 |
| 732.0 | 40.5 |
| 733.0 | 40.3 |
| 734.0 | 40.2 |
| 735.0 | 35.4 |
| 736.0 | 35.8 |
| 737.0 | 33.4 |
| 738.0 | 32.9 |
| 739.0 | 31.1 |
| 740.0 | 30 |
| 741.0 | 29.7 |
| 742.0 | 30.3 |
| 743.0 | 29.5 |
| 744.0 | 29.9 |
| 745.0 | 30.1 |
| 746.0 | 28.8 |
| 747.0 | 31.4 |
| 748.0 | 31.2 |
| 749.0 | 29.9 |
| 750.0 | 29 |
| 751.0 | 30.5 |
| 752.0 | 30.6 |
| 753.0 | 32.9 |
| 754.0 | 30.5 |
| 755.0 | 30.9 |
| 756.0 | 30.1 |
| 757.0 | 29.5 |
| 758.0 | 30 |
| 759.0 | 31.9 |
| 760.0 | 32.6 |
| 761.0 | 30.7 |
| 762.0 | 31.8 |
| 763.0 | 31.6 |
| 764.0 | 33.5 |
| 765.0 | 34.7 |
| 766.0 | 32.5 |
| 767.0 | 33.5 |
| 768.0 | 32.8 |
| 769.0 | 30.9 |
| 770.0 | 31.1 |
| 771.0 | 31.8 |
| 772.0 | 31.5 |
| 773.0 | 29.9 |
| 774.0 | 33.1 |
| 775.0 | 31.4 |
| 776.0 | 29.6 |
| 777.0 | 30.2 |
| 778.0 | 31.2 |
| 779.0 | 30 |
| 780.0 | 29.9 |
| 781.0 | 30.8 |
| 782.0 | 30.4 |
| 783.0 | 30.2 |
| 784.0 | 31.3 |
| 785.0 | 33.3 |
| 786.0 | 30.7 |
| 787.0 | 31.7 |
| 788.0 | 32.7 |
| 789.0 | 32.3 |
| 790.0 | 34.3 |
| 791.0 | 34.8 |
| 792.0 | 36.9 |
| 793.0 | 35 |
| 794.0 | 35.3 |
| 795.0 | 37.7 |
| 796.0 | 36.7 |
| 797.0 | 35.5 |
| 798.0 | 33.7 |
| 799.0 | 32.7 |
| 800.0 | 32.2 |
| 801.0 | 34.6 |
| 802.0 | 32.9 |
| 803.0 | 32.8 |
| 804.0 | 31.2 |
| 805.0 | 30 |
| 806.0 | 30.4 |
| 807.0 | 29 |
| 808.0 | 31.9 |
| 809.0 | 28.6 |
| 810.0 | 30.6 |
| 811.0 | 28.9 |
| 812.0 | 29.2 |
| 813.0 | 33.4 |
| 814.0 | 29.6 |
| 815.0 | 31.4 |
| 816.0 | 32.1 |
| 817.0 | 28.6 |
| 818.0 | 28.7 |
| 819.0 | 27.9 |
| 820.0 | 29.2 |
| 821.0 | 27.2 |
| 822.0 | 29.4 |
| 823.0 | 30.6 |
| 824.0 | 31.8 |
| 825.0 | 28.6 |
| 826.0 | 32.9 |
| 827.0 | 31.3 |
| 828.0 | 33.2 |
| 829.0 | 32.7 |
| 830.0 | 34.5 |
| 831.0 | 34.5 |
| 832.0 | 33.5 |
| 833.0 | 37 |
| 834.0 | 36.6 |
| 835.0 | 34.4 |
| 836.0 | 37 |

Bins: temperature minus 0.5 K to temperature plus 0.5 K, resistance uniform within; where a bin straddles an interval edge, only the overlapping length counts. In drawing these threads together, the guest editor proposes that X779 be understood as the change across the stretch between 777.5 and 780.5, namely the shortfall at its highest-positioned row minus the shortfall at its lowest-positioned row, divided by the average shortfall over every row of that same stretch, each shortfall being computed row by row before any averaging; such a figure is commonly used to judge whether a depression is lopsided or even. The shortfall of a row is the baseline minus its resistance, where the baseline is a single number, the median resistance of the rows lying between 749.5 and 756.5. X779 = 9.75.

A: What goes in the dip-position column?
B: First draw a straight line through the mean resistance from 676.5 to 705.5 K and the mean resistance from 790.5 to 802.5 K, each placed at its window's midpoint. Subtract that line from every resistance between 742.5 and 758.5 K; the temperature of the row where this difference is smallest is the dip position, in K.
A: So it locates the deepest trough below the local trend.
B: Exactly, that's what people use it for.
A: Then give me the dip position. 746.0 K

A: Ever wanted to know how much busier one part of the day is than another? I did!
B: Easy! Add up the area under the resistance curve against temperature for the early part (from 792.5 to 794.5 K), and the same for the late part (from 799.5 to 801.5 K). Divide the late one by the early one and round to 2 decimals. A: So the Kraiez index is 0.95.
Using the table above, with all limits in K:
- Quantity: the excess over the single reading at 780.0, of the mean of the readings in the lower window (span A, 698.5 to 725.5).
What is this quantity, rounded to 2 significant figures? 14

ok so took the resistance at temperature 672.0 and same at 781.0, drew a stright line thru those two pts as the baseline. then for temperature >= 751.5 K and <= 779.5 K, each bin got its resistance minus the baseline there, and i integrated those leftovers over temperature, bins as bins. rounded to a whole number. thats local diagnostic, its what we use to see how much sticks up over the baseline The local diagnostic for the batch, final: -21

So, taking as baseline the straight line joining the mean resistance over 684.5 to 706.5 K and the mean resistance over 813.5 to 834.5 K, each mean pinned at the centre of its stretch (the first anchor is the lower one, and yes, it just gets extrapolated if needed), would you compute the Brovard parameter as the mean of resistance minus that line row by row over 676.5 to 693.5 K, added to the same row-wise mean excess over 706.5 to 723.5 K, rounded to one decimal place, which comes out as -6.6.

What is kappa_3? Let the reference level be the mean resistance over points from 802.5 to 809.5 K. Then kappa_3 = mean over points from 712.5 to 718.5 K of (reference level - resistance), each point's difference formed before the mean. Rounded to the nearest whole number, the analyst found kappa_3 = -13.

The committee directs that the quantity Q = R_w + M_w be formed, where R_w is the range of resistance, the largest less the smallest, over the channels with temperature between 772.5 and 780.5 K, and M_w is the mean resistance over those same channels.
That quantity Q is 34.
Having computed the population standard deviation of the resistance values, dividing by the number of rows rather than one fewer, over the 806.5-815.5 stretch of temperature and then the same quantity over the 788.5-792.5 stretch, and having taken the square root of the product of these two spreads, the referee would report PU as 1.6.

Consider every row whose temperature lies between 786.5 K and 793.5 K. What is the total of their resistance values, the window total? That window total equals 238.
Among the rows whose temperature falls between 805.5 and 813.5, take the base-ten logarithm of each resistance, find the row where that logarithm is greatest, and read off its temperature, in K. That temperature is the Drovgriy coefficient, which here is 813.0 K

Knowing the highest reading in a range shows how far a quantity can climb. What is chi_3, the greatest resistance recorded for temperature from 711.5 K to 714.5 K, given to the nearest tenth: 44.0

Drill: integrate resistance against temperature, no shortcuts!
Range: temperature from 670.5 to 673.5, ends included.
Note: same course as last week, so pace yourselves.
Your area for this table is 120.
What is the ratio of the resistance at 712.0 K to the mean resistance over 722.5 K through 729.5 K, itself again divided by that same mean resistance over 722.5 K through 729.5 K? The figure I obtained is 0.028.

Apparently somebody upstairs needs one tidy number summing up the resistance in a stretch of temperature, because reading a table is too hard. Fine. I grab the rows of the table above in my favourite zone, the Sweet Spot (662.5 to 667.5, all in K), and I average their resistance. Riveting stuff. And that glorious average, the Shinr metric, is 34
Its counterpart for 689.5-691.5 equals 43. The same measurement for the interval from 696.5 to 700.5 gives 50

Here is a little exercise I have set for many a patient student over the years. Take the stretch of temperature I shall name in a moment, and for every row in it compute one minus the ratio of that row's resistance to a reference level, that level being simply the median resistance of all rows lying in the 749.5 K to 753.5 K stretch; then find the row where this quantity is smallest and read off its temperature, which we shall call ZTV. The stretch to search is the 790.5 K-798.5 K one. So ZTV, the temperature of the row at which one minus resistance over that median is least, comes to 795.0 K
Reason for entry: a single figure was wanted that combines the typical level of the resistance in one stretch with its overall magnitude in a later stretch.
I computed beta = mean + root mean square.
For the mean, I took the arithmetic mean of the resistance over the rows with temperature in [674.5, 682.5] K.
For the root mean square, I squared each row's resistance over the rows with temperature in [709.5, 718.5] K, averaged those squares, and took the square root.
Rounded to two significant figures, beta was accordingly 82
